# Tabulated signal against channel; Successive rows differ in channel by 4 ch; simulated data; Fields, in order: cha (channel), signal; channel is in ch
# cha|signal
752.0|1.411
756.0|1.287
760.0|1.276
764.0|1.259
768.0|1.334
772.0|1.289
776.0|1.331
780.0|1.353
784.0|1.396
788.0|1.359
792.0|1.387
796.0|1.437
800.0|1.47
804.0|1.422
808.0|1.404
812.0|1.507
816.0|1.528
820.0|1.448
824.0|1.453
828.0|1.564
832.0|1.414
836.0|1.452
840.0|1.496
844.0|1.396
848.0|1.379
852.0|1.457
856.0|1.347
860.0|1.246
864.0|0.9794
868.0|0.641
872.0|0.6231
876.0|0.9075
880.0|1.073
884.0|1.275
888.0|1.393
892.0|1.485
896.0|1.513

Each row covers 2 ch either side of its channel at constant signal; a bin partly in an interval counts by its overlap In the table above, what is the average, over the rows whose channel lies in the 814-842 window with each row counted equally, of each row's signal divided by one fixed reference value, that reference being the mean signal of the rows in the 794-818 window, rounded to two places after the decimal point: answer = 1.01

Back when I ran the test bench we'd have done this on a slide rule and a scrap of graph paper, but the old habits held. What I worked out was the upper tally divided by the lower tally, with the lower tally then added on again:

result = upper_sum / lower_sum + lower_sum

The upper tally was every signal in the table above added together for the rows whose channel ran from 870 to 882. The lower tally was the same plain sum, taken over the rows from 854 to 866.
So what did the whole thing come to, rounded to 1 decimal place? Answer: 4.3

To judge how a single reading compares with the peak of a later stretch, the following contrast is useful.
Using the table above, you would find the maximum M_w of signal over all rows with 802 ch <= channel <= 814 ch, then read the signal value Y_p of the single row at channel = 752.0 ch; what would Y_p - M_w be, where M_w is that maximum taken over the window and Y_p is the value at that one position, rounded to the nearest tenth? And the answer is -0.1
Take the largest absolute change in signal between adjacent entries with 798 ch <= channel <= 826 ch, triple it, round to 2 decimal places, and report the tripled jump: 0.31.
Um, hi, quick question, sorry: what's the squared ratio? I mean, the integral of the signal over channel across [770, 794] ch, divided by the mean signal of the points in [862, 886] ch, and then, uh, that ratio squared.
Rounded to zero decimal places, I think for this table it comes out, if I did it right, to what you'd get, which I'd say 1254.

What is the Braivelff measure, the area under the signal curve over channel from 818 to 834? 23.5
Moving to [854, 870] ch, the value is 16.9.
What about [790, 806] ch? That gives 22.9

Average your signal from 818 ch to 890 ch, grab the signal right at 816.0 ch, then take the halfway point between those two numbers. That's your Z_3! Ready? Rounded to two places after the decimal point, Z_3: 1.39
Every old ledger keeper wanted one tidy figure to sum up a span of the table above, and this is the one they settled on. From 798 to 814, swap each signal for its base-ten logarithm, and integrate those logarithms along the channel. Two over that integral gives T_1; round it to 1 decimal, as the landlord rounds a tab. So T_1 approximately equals 0.8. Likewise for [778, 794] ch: 0.9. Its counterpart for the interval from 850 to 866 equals 1.3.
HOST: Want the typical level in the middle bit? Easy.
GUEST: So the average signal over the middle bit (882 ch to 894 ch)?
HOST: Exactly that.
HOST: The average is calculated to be 1.38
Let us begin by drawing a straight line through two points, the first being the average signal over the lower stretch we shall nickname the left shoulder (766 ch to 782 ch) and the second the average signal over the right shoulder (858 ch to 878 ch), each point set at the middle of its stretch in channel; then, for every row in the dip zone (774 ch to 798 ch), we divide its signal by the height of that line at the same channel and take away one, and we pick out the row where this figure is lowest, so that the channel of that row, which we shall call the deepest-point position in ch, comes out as 776.0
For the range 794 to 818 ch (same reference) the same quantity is 796.0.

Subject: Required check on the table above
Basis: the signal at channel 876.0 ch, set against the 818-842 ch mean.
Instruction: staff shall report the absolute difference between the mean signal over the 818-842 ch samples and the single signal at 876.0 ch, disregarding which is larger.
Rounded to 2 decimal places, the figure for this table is 0.56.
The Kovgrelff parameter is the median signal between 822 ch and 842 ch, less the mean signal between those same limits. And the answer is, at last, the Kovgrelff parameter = -0.023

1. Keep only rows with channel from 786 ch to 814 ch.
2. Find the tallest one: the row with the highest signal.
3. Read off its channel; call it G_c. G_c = 812.0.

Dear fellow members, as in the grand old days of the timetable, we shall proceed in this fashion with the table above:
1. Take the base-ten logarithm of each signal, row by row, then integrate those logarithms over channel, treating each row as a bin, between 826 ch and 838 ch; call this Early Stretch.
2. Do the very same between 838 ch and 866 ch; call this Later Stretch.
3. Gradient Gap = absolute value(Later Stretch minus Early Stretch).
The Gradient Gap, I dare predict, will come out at 1.3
